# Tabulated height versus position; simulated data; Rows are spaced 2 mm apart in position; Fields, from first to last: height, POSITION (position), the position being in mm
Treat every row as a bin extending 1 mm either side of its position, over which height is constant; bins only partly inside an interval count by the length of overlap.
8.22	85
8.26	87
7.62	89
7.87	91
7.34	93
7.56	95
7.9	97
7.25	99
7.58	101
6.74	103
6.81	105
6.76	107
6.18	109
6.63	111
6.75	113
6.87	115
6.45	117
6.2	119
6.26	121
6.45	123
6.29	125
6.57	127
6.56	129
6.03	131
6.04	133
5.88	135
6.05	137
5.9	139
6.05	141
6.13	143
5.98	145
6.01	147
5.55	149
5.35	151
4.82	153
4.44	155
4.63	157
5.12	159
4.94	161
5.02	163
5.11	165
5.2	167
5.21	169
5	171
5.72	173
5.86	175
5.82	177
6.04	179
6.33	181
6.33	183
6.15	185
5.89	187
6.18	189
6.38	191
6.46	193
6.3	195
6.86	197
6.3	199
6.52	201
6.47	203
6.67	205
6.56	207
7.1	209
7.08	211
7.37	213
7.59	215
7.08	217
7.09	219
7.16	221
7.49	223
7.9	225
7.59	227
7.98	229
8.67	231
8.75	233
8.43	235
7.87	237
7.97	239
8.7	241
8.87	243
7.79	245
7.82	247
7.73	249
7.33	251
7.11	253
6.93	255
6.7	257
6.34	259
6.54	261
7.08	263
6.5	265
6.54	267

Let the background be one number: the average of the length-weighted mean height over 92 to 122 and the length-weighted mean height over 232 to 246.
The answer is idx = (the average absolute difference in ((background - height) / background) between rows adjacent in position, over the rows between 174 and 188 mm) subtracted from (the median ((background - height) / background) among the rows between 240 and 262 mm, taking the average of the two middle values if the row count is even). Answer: 0.02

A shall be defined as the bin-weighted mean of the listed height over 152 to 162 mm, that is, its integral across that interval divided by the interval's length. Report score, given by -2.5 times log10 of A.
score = -1.70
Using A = 4.8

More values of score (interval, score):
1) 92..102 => -2.19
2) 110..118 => -2.06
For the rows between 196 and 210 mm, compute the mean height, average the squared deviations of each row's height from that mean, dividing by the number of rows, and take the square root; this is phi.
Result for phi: 0.25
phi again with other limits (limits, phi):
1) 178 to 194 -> 0.18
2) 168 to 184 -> 0.45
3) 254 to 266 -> 0.26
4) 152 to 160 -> 0.25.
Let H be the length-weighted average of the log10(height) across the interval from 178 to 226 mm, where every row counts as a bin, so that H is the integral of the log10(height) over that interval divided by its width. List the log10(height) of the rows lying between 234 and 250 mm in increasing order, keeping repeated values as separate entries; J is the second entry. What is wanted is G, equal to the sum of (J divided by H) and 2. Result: 3.08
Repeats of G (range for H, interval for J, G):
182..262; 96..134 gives 2.91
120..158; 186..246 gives 3.04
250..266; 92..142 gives 2.93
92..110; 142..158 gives 2.78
